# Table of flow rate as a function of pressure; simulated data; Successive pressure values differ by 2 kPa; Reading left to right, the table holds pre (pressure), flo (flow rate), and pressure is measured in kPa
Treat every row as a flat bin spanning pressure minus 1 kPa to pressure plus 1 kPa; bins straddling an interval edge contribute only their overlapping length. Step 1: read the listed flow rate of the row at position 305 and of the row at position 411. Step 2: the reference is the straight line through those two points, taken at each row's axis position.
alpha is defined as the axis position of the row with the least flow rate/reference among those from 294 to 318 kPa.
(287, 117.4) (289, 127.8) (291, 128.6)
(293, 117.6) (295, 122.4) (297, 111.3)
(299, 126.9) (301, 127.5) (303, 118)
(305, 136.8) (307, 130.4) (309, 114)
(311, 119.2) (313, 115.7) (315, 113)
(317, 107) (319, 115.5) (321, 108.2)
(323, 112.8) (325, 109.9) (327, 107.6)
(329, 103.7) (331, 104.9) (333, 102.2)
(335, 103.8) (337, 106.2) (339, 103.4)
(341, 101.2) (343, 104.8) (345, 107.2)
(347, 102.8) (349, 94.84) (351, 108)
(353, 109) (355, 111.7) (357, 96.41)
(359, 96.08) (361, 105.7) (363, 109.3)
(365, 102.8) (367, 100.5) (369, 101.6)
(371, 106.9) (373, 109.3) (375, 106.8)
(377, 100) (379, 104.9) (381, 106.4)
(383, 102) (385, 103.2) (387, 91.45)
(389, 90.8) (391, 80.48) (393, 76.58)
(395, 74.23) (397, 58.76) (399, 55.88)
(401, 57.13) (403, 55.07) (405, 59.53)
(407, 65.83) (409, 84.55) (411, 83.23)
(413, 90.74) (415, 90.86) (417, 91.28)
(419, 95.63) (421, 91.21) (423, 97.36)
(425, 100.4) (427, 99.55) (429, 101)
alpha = 297 kPa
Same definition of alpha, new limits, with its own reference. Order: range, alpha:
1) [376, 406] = 399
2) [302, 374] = 317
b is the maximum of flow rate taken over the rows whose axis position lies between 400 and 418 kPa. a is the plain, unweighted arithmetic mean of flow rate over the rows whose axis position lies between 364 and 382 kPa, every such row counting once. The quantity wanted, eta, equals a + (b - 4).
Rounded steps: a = 104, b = 91.28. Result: 192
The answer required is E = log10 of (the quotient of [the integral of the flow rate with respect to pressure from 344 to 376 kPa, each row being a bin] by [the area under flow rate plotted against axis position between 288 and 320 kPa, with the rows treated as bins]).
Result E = -0.06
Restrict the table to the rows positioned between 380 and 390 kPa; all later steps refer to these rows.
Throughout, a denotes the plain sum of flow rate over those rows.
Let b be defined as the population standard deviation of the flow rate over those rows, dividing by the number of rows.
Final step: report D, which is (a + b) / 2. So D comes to 250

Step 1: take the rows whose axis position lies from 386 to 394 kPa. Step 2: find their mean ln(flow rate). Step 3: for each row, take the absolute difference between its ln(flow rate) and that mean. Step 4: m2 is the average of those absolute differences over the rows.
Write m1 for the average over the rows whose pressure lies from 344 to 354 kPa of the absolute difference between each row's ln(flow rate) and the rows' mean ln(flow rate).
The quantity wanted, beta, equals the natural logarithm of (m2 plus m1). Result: -2.1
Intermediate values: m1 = 0.043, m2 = 0.075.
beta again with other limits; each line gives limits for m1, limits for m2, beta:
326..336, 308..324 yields -3.2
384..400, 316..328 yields -1.7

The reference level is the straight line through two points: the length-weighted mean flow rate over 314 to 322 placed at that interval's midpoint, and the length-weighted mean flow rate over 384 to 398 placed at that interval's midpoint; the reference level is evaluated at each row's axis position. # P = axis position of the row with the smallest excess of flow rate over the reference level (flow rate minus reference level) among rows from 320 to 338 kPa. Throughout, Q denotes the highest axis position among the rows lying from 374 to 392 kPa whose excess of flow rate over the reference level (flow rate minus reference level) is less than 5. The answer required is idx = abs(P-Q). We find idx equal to 62 kPa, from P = 329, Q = 391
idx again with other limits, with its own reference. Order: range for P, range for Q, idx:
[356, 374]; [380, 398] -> 40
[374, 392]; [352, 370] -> 32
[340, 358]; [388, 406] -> 56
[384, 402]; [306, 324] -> 76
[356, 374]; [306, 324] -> 34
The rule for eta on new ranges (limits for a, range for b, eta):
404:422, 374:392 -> 186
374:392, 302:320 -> 231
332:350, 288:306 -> 236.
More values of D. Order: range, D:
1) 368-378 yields 264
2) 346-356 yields 266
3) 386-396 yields 210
